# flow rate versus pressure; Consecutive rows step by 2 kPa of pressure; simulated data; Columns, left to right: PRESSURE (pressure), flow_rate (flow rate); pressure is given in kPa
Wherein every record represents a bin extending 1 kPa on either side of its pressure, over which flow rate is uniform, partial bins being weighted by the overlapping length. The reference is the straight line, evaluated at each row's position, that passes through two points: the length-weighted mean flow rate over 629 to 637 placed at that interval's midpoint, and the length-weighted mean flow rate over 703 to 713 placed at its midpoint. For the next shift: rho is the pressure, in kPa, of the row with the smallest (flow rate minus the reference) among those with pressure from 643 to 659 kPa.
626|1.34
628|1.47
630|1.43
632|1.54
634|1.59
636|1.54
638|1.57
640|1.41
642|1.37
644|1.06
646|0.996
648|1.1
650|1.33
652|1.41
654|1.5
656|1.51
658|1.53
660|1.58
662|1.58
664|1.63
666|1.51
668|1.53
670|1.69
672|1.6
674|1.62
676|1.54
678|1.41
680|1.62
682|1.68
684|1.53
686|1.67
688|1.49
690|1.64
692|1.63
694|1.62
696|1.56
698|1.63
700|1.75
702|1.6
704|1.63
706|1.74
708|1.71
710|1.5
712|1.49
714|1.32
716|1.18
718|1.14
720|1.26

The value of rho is 646 kPa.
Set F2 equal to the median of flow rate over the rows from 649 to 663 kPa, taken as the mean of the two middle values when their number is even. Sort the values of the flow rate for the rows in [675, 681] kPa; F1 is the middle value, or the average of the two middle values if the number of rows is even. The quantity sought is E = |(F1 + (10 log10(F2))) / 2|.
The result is 1.66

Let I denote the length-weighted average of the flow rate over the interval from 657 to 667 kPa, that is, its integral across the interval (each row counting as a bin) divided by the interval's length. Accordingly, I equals 1.57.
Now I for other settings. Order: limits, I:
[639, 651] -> 1.21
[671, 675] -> 1.61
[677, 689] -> 1.57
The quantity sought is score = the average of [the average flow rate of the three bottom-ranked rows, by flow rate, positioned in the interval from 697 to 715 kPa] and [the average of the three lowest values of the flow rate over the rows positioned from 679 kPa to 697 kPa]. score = 1.48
